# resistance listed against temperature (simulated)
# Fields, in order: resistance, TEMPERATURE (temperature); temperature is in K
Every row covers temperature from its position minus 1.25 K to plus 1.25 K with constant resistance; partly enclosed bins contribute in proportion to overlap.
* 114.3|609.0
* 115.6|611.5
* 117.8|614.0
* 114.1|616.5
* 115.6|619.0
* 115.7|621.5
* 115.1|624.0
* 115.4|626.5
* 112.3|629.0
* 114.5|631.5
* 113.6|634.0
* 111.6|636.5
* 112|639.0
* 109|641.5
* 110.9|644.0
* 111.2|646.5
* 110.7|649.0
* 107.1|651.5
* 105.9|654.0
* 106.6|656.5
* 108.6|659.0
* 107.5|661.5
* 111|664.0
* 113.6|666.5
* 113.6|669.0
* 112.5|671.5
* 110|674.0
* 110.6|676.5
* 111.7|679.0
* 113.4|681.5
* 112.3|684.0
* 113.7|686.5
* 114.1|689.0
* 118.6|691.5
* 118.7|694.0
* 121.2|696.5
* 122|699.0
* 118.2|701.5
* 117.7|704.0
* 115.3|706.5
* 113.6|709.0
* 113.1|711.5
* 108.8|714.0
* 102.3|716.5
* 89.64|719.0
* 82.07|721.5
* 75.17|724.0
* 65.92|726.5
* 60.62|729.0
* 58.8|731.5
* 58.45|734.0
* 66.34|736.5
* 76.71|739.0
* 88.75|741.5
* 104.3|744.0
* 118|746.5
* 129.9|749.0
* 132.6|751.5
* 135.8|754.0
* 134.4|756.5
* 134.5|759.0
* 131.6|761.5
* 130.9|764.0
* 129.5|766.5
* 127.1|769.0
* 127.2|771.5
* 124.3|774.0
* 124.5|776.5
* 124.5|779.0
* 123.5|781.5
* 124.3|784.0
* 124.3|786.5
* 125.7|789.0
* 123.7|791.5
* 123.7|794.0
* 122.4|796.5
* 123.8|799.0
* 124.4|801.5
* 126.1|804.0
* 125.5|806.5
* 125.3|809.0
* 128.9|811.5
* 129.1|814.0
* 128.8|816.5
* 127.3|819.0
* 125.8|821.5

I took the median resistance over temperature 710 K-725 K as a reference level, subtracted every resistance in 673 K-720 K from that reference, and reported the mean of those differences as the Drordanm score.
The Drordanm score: -17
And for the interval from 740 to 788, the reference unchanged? -29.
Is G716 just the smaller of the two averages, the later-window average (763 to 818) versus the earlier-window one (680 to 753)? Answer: 101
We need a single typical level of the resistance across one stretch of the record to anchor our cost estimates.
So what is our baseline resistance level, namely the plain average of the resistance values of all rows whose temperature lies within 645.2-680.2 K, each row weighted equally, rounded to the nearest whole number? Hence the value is 110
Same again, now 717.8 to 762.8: 97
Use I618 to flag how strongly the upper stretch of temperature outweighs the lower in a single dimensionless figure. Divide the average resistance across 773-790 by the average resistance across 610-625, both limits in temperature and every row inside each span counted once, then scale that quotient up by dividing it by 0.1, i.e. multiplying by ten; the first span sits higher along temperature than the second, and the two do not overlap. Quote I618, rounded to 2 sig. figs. 11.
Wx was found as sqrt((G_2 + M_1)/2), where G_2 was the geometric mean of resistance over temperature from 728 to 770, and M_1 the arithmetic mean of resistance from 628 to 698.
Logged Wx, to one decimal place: 10.3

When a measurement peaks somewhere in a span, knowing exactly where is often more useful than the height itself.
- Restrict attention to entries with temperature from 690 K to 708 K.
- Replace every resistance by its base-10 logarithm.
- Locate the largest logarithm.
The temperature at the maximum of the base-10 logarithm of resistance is 699.0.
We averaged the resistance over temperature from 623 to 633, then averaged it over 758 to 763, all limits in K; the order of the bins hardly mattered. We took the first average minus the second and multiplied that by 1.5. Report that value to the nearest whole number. -28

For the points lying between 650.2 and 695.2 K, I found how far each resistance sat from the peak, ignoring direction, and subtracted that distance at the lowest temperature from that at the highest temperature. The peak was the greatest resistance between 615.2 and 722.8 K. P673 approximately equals -11.6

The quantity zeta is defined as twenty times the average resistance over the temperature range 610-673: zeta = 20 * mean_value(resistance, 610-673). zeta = 2241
